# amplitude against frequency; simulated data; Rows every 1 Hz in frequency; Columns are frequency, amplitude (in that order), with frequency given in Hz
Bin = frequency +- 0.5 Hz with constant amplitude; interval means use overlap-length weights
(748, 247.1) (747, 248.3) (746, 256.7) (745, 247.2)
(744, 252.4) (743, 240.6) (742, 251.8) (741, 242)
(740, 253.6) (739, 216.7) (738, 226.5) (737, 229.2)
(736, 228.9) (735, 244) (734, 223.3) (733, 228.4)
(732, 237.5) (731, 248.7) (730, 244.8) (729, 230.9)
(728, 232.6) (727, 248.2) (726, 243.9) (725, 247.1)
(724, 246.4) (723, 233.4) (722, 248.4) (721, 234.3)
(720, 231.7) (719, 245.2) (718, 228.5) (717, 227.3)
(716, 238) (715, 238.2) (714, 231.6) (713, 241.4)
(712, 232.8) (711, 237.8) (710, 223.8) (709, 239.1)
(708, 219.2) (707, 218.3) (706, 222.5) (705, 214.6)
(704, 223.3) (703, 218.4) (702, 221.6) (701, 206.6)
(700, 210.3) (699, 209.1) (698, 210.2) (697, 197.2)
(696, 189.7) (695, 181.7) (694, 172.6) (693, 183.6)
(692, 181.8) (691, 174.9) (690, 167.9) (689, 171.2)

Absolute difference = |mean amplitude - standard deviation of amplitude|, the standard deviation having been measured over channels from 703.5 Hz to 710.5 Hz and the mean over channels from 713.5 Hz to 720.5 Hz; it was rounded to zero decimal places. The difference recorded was 227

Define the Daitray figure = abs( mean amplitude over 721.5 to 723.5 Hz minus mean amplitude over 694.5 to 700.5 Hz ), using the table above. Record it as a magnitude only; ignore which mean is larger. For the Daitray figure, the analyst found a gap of 41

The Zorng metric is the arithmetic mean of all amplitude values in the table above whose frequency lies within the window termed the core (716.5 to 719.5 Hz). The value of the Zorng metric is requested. 234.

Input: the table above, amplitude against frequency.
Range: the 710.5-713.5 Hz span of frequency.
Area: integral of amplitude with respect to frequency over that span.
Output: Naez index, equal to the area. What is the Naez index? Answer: 712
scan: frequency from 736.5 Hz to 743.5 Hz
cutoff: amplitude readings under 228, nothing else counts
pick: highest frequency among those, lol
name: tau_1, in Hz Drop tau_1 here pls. 739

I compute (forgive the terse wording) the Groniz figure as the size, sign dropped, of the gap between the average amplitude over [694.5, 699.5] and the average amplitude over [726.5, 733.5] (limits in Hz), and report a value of 41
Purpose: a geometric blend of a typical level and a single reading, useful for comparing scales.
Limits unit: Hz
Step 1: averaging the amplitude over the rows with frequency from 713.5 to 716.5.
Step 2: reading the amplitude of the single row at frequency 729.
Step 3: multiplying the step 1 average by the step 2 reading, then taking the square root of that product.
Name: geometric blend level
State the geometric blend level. 233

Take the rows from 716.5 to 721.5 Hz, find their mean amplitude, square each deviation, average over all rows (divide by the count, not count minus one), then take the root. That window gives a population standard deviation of 6.4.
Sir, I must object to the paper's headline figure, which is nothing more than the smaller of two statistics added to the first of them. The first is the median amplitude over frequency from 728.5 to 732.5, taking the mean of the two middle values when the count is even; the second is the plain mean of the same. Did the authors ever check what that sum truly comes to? 482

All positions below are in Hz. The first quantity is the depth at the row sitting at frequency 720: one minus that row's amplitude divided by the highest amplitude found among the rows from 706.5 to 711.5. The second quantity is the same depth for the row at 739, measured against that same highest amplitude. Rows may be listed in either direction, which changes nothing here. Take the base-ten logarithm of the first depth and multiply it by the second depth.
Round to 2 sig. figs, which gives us -0.14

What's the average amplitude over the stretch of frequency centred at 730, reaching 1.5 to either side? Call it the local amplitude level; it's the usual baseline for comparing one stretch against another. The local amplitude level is 241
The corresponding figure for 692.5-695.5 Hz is 179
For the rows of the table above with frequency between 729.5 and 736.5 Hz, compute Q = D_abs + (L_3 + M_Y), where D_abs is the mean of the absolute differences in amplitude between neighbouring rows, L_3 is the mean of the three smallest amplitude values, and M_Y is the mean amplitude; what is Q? 474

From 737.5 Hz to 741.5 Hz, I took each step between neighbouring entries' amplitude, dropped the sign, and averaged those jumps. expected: 19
